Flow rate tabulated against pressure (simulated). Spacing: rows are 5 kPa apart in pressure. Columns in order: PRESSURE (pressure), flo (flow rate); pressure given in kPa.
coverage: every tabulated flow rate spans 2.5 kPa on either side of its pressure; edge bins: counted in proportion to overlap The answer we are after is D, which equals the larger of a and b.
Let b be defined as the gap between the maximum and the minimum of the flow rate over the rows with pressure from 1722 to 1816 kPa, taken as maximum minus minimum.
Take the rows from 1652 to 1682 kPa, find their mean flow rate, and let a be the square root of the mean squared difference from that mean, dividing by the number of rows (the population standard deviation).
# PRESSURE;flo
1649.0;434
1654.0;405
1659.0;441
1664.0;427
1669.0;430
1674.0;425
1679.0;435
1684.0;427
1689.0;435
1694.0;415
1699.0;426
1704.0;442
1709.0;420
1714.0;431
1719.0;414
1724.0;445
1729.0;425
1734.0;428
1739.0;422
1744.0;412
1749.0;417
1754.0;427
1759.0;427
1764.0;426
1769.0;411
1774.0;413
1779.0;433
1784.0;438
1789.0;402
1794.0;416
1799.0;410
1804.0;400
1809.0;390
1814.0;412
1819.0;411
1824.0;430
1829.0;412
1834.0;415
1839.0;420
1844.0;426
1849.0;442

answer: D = 55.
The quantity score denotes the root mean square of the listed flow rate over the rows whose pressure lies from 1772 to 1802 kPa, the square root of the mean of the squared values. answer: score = 419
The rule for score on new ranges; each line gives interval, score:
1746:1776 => 420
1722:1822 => 418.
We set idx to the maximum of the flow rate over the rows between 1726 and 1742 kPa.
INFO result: 428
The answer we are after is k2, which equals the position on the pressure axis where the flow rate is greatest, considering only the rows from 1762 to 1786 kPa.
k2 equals 1784.0 kPa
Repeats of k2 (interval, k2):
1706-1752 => 1724.0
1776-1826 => 1784.0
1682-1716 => 1704.0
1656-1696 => 1659.0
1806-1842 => 1824.0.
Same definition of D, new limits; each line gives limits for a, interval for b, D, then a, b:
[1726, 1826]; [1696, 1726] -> 31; 11.8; 31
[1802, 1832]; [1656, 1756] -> 33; 12.3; 33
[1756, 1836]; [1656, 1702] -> 26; 12.3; 26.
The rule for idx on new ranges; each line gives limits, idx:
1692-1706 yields 442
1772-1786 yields 438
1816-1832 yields 430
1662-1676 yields 430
